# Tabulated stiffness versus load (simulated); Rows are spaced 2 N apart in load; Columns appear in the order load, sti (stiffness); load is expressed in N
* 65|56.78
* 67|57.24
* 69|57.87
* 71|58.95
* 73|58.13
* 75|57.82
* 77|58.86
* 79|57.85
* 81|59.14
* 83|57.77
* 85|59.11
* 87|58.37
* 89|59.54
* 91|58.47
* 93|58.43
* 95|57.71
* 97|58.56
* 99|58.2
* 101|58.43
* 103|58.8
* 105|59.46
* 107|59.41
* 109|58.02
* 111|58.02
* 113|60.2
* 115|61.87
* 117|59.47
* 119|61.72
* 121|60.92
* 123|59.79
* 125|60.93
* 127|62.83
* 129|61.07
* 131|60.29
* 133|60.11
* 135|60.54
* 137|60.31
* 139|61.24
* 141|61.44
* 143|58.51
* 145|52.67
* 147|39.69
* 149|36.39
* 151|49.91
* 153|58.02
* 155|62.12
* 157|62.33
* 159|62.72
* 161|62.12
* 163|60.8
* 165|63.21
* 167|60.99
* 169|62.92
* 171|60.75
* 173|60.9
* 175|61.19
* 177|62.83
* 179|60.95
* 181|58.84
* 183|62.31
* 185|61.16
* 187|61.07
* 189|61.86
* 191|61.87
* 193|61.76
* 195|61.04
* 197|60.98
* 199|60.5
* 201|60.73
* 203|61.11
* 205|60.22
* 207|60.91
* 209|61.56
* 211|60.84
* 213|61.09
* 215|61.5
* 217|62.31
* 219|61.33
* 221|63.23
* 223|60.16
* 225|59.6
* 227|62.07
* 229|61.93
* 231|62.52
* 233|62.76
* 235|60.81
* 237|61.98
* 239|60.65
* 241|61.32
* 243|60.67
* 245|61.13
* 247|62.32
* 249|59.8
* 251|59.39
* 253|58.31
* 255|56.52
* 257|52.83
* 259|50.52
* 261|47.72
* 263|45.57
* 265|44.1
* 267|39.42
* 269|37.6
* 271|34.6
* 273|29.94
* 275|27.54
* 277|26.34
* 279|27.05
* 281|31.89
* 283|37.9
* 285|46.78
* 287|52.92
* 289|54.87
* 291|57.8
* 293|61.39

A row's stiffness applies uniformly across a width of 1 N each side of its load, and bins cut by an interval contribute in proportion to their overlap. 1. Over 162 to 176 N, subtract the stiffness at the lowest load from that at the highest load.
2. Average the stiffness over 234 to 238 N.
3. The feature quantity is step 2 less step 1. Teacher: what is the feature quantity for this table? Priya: 61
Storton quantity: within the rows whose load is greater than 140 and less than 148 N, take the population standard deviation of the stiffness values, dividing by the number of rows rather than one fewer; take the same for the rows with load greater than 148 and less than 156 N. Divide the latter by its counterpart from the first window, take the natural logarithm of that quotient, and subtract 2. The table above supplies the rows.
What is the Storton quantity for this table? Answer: -1.8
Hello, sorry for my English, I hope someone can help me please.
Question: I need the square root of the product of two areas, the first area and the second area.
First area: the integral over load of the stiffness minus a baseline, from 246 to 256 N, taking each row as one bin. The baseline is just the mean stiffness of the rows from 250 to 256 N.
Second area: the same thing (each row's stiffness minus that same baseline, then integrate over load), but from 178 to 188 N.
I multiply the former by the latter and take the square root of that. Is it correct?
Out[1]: 18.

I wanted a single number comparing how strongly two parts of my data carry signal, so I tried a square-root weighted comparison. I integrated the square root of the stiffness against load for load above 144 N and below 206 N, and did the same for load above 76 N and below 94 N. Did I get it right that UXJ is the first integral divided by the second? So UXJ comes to 3.5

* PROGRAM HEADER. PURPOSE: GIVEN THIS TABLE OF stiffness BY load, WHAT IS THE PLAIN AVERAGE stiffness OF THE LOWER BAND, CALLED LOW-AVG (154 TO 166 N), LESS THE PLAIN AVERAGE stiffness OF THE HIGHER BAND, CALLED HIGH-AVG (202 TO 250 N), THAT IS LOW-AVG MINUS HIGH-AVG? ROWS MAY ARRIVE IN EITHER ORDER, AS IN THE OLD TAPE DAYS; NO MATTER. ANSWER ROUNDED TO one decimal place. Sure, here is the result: 0.9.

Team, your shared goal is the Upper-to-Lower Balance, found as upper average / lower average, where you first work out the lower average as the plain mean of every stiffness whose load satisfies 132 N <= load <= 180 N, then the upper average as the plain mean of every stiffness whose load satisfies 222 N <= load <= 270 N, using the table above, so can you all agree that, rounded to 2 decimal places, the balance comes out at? 0.96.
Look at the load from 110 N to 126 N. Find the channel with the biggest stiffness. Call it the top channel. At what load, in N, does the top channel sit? 115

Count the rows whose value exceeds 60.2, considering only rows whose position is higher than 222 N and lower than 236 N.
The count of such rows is 5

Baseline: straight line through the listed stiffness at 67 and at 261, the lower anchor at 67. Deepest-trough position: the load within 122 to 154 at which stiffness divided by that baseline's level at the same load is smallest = 149 N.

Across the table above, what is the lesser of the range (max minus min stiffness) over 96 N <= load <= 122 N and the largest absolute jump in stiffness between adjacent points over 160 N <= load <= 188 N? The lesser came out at 3.5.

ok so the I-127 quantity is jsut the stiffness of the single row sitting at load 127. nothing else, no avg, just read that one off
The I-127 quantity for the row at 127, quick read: 62.83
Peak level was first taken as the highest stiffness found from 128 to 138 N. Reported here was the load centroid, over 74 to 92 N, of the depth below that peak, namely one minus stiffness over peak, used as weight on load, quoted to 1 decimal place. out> 82.5 N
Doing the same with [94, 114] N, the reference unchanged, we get 103.1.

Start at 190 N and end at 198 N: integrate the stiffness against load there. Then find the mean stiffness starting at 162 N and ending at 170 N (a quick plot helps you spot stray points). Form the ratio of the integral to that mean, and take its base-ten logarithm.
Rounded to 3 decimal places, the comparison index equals 0.899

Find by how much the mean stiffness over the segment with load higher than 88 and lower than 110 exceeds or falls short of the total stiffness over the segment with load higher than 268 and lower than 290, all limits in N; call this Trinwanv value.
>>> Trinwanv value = -349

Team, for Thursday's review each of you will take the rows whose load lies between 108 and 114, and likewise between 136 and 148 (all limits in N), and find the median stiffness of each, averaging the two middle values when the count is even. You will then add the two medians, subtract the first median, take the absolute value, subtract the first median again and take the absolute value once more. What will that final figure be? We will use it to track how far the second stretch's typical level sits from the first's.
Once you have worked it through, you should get 1.4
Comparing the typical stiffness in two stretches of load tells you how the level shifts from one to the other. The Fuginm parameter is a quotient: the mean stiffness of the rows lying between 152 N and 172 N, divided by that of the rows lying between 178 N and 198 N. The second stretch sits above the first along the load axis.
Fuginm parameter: 1.007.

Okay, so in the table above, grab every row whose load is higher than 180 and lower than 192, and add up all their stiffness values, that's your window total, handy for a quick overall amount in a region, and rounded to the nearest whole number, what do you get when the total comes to 367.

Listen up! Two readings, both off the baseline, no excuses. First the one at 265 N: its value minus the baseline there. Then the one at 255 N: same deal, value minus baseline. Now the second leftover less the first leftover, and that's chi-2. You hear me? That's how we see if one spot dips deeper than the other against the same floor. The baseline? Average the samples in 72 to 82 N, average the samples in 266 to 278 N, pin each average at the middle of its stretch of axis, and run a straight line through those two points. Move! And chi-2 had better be 11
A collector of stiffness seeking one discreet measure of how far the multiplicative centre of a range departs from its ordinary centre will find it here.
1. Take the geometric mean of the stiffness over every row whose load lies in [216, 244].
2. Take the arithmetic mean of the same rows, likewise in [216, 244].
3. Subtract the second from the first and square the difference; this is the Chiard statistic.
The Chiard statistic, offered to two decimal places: 0.00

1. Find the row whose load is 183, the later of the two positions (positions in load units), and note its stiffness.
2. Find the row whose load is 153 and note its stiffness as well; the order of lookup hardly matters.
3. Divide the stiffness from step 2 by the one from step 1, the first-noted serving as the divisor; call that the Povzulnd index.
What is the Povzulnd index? 0.93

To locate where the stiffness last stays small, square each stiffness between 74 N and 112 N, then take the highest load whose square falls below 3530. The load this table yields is 111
